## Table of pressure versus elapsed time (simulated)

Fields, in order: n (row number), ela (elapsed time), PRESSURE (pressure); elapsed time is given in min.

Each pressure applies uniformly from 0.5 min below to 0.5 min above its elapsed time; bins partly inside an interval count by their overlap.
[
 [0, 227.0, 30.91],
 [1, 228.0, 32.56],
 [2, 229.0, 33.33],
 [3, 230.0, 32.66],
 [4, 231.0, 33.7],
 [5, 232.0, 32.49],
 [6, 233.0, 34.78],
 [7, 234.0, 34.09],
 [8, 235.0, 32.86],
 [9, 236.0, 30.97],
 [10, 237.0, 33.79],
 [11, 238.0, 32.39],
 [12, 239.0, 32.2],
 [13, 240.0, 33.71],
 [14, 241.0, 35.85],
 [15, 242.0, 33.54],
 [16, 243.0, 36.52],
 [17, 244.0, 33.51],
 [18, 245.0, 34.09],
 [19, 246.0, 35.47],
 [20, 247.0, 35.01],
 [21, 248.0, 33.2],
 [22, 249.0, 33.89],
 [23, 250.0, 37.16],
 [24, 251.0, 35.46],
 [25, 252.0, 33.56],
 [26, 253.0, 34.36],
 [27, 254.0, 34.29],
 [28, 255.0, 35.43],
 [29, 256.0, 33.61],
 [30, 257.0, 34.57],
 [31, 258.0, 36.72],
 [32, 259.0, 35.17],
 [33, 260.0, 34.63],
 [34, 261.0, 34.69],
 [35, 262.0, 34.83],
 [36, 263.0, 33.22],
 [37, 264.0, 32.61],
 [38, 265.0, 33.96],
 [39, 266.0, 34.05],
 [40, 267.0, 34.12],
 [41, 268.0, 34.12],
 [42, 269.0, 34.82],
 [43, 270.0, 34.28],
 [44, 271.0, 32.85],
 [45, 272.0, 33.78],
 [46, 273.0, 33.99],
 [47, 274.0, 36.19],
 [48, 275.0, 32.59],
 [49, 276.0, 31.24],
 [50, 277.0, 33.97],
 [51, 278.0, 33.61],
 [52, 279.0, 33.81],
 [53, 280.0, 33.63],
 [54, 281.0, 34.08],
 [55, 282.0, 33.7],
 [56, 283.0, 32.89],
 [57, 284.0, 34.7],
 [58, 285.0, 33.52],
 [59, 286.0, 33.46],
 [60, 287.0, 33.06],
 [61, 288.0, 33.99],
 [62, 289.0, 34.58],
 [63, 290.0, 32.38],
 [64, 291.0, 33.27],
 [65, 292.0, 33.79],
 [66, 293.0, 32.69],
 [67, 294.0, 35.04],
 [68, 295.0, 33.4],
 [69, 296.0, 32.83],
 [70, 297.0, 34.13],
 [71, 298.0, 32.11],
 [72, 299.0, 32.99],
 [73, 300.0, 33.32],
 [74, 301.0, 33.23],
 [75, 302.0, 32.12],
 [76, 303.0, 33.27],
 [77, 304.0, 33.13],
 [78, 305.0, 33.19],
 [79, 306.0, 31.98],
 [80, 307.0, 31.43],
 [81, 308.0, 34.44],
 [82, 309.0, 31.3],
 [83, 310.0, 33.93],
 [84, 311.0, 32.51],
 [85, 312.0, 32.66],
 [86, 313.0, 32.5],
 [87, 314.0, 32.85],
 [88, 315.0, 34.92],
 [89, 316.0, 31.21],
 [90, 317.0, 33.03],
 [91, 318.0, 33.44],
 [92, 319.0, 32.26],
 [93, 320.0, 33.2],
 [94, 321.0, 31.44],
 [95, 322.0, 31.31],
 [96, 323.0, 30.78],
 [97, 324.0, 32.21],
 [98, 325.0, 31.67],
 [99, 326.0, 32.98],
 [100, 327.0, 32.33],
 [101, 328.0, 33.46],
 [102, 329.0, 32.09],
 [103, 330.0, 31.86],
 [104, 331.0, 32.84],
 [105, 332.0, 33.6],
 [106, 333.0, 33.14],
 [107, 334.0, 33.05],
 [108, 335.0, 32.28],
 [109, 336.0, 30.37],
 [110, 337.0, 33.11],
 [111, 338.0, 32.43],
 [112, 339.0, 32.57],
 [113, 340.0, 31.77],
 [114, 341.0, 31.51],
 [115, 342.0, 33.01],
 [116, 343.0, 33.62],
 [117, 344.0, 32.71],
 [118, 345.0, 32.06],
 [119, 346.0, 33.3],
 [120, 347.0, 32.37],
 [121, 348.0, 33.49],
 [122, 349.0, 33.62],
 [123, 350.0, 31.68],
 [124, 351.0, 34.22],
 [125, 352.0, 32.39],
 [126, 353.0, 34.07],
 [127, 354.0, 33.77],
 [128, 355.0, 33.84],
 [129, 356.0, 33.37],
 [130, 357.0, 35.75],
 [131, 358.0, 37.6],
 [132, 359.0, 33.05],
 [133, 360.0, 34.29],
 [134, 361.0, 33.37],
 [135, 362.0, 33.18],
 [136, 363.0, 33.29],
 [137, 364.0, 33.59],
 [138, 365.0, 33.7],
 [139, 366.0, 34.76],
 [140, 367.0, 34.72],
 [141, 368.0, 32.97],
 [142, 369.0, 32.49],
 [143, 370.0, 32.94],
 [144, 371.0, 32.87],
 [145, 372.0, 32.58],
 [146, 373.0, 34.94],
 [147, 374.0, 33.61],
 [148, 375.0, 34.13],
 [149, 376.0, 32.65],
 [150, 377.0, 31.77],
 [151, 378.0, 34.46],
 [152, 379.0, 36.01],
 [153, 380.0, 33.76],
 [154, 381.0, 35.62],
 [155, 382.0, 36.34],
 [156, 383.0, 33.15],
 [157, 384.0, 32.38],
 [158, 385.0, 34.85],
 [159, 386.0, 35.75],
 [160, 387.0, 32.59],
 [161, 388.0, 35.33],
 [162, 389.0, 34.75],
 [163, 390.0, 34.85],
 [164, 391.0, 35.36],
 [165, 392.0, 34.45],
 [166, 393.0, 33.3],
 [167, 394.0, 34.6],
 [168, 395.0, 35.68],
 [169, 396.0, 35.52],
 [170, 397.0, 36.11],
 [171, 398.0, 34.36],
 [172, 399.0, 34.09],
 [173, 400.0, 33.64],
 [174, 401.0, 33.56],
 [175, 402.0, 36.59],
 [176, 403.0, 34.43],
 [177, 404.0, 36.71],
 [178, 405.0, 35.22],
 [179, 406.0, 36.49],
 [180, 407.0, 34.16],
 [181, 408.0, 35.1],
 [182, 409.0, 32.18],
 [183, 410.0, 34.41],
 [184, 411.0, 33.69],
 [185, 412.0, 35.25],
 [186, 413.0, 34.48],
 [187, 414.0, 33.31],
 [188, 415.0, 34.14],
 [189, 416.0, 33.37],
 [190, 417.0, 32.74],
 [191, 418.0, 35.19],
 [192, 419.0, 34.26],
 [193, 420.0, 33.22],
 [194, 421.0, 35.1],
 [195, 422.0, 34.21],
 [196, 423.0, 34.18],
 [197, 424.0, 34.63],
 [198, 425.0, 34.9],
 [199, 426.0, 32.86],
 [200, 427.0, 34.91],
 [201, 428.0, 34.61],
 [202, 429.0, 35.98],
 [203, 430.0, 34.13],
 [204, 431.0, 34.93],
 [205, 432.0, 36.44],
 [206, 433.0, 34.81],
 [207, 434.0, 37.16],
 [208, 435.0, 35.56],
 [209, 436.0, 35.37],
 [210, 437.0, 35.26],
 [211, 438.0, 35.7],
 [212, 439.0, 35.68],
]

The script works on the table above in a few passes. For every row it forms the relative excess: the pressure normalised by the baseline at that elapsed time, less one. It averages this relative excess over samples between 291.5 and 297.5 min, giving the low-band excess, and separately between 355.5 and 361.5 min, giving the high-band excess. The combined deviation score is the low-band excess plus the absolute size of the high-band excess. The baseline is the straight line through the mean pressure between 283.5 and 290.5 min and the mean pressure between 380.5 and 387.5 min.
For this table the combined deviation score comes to 0.009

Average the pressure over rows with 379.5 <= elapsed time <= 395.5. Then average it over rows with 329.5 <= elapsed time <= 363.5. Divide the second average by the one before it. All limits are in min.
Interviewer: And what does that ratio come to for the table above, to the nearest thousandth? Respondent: 0.959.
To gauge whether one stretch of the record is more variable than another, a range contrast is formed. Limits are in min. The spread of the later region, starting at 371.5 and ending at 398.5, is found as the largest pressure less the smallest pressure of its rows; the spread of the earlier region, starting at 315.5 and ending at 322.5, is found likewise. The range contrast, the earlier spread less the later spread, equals -2.3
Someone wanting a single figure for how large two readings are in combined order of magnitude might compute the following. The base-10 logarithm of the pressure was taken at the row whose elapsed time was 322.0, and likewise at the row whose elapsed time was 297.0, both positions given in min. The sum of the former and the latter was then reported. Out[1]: 3.03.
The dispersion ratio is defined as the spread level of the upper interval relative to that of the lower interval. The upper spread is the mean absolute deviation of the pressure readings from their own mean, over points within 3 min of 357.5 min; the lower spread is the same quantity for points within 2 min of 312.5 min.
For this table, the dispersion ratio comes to 10.8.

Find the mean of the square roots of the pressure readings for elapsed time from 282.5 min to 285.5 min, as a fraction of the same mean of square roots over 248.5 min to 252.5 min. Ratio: 0.98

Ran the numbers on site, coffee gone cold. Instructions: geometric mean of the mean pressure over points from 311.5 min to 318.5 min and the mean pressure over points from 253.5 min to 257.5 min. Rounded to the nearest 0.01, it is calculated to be 33.70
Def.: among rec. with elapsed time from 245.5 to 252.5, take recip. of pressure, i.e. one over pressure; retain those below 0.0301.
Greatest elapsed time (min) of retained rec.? 252.0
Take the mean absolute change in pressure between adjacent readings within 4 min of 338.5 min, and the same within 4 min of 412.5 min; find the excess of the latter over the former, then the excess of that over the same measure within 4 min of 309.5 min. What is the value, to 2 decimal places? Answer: -1.58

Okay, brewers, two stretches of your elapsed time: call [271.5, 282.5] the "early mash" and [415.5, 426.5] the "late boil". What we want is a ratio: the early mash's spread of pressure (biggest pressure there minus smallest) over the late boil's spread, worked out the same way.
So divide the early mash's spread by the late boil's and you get 2.02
